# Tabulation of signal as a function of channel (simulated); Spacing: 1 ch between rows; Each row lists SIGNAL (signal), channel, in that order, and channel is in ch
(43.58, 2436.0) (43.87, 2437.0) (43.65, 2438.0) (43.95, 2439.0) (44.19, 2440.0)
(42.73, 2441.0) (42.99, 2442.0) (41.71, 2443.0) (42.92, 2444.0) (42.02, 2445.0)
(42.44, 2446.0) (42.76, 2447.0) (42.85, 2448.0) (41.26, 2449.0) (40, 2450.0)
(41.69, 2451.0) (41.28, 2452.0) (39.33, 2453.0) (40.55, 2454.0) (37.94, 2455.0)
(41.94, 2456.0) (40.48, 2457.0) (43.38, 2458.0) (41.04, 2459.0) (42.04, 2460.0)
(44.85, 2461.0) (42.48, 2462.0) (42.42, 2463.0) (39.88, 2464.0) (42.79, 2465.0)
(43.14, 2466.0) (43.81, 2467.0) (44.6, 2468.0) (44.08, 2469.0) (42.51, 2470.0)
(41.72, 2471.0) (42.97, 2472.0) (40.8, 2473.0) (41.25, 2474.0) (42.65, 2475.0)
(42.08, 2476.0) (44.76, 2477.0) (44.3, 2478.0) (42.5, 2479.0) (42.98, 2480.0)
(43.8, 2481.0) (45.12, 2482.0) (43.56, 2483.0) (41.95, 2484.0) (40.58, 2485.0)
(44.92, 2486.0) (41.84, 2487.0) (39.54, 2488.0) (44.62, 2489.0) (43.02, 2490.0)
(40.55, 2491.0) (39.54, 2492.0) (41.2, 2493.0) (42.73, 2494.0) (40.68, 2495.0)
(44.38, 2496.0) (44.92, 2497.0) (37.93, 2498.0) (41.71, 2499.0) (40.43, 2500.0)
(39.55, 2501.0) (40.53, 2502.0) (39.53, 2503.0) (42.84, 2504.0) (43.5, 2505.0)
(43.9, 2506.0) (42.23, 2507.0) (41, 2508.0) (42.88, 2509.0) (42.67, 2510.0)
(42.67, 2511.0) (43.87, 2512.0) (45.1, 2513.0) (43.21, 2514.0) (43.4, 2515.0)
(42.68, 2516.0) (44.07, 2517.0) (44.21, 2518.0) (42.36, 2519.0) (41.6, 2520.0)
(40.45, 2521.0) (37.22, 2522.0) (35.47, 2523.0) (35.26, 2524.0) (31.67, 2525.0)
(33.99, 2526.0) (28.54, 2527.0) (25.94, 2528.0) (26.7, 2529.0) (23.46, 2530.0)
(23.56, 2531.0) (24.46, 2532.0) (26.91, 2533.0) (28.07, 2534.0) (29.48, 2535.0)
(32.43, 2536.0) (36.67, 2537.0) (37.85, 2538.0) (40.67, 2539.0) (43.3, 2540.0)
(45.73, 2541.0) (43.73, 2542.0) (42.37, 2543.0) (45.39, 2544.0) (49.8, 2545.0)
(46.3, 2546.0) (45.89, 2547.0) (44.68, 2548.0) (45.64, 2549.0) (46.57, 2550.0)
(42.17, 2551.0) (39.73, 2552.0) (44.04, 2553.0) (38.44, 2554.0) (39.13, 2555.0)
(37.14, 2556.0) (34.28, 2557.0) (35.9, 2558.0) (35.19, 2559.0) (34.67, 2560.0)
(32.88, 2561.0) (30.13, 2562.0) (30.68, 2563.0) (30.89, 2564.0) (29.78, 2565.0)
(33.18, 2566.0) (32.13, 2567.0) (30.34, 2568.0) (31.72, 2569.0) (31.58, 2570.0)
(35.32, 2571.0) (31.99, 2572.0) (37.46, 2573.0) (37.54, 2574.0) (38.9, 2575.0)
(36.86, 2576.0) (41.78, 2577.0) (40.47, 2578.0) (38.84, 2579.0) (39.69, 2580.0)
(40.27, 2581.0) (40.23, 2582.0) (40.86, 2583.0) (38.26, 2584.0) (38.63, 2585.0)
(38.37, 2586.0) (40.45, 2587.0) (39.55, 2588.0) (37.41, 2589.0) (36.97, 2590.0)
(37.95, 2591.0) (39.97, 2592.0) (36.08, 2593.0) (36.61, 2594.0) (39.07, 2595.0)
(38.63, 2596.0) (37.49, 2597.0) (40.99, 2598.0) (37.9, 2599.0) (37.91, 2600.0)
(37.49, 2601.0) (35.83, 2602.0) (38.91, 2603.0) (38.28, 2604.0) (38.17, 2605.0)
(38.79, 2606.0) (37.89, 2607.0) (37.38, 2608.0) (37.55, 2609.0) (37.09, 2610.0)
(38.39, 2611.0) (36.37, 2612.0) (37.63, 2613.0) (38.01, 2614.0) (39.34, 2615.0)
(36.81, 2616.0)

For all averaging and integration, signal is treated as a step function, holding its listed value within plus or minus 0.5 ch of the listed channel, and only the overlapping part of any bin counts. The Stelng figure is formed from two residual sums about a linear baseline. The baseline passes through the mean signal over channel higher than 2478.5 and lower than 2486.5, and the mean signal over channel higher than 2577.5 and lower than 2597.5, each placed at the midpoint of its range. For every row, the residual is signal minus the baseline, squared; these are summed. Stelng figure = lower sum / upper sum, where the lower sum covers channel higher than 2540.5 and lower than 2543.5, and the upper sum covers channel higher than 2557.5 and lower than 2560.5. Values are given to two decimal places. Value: 0.55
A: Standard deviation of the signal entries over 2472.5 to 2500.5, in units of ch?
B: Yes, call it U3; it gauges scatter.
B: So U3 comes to 1.9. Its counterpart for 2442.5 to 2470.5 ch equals 1.6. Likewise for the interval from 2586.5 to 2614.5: 1.2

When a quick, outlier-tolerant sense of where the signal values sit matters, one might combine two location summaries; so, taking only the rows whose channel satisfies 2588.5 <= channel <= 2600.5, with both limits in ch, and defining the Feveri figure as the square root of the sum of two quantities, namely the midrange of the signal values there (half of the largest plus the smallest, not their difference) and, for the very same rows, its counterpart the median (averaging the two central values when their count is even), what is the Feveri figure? 8.74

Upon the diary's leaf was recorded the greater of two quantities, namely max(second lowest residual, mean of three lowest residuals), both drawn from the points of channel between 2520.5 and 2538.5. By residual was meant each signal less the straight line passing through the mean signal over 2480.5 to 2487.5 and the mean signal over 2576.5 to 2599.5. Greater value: -17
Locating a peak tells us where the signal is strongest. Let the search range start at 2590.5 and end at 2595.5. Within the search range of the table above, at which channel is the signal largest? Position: 2592.0 ch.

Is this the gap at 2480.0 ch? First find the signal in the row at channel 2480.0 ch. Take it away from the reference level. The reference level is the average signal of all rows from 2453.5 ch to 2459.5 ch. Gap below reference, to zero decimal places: -2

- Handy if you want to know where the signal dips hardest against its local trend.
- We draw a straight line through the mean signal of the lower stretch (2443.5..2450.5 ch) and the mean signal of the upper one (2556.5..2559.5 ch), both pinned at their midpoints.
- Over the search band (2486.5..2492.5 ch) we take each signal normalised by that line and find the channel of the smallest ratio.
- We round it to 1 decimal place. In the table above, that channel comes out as 2488.0 ch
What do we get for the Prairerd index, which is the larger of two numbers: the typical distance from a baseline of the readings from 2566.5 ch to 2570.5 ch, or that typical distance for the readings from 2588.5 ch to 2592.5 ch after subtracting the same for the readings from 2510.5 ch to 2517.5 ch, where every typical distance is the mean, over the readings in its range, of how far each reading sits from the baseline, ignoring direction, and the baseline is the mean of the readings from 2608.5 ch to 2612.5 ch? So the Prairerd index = 5.9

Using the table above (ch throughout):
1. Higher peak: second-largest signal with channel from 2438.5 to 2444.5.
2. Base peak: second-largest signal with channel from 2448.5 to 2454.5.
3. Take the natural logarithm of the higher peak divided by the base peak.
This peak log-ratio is 0.063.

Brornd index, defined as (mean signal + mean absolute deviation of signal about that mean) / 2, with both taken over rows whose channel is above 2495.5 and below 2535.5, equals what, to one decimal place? 21.9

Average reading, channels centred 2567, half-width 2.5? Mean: 31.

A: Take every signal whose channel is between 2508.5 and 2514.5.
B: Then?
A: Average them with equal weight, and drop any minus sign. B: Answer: 43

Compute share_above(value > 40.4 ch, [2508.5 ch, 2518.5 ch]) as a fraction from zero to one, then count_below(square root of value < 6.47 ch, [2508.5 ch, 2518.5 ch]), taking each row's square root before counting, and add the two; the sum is 1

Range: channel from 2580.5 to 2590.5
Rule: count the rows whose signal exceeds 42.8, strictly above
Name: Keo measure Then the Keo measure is 0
